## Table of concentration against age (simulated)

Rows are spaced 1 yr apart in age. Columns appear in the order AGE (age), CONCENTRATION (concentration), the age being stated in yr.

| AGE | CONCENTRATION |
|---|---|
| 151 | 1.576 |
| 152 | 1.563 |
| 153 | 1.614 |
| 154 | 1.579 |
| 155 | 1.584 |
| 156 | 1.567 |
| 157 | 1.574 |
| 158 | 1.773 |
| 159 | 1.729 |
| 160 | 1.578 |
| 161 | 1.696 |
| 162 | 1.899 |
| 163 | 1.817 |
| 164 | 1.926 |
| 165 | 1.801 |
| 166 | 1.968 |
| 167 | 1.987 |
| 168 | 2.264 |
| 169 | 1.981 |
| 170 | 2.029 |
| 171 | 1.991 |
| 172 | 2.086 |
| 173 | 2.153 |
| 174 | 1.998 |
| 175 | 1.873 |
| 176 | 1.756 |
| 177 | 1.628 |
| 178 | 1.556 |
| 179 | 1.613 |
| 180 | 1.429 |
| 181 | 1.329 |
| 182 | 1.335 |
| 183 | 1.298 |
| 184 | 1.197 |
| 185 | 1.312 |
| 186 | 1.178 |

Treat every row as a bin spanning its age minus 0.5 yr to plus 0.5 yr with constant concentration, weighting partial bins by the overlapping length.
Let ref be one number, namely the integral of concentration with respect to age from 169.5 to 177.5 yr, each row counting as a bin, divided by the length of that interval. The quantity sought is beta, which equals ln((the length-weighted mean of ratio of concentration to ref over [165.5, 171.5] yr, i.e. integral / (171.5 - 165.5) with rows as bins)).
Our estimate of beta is 0.05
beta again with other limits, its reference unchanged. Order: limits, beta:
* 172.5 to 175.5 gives 0.03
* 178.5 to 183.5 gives -0.33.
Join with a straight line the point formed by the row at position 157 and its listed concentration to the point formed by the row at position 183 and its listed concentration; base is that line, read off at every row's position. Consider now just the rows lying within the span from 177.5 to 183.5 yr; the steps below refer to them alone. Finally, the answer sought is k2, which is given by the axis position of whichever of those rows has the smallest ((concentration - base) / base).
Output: 183 yr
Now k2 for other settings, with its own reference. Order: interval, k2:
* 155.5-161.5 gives 156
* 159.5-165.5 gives 160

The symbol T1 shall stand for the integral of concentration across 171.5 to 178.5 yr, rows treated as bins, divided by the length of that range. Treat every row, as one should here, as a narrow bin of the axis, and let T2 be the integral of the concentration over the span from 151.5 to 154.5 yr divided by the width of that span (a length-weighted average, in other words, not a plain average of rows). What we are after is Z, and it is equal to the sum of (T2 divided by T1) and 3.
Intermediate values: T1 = 1.9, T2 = 1.59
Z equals 3.85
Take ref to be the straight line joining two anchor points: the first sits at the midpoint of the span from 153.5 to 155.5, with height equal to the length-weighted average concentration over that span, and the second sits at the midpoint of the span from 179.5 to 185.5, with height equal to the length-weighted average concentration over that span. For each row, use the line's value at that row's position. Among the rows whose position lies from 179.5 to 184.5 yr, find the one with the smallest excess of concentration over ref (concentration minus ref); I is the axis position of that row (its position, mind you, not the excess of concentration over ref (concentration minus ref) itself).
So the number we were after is 184 yr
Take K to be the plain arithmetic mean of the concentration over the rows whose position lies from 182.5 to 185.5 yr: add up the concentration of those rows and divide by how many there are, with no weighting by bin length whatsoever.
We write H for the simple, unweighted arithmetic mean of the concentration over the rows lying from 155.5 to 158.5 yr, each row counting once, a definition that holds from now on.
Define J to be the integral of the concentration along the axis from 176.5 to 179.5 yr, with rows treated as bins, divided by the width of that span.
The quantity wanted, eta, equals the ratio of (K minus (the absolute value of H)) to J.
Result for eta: -0.23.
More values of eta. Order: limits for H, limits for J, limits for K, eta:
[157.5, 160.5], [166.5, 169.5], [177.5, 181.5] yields -0.10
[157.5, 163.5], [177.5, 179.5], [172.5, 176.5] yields 0.12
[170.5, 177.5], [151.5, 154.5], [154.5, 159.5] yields -0.18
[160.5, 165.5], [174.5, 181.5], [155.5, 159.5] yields -0.10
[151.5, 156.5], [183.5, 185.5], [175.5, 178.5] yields 0.05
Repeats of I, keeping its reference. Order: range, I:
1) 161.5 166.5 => 163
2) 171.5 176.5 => 176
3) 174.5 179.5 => 178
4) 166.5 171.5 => 167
